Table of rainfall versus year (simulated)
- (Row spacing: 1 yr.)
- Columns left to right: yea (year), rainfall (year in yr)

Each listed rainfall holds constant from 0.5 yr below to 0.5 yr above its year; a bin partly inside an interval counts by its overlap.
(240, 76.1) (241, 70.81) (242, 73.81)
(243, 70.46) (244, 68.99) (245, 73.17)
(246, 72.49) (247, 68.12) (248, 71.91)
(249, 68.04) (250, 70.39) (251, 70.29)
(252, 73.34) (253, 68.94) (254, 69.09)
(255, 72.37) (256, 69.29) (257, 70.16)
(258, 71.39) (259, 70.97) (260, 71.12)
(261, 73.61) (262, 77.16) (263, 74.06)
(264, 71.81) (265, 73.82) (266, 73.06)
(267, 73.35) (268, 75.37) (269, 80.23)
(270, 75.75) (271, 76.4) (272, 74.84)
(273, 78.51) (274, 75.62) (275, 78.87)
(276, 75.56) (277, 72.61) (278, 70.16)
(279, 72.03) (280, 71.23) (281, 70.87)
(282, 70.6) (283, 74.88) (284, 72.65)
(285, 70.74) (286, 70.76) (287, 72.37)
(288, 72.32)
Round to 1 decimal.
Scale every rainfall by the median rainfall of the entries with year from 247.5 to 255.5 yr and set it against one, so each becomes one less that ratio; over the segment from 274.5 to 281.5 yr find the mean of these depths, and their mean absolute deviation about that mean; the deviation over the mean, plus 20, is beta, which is 19.1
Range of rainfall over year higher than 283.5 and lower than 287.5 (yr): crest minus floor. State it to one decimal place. 1.9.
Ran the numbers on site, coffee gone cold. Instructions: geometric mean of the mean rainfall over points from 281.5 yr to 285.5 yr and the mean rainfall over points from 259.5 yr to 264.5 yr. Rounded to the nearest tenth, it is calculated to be 72.9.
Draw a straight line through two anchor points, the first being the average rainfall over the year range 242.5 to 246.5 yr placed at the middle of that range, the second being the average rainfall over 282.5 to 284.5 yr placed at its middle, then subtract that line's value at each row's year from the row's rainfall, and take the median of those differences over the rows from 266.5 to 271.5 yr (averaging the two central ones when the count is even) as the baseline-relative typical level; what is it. 3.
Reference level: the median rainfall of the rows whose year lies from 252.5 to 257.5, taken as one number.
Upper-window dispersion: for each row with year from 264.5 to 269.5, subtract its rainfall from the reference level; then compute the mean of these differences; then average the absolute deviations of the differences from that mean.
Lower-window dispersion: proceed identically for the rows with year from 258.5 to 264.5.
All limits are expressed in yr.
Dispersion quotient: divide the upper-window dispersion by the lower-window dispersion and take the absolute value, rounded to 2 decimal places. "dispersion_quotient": 1.16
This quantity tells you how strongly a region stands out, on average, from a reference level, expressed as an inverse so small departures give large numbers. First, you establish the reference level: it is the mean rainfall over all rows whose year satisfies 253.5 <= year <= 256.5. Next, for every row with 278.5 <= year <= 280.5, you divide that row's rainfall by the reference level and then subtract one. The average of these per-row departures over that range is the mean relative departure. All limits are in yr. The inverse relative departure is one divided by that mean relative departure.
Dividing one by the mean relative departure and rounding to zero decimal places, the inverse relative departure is 51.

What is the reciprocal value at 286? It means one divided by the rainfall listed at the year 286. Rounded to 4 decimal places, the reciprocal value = 0.0141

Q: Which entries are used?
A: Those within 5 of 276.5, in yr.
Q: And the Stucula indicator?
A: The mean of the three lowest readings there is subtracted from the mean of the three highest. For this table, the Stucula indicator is 6.91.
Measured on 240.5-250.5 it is 4.77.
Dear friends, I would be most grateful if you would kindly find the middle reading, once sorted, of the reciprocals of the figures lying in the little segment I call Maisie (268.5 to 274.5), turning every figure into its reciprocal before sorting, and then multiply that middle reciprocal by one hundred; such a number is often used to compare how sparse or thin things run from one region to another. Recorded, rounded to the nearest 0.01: 1.31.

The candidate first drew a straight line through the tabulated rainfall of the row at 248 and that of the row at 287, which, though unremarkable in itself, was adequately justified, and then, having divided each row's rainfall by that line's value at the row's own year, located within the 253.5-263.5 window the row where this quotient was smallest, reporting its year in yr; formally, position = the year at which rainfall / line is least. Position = 254 yr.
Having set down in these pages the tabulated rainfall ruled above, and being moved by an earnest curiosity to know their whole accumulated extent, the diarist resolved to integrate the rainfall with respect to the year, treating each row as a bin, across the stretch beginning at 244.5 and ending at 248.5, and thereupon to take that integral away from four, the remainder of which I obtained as -282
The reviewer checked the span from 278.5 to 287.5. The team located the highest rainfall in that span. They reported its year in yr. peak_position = 283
